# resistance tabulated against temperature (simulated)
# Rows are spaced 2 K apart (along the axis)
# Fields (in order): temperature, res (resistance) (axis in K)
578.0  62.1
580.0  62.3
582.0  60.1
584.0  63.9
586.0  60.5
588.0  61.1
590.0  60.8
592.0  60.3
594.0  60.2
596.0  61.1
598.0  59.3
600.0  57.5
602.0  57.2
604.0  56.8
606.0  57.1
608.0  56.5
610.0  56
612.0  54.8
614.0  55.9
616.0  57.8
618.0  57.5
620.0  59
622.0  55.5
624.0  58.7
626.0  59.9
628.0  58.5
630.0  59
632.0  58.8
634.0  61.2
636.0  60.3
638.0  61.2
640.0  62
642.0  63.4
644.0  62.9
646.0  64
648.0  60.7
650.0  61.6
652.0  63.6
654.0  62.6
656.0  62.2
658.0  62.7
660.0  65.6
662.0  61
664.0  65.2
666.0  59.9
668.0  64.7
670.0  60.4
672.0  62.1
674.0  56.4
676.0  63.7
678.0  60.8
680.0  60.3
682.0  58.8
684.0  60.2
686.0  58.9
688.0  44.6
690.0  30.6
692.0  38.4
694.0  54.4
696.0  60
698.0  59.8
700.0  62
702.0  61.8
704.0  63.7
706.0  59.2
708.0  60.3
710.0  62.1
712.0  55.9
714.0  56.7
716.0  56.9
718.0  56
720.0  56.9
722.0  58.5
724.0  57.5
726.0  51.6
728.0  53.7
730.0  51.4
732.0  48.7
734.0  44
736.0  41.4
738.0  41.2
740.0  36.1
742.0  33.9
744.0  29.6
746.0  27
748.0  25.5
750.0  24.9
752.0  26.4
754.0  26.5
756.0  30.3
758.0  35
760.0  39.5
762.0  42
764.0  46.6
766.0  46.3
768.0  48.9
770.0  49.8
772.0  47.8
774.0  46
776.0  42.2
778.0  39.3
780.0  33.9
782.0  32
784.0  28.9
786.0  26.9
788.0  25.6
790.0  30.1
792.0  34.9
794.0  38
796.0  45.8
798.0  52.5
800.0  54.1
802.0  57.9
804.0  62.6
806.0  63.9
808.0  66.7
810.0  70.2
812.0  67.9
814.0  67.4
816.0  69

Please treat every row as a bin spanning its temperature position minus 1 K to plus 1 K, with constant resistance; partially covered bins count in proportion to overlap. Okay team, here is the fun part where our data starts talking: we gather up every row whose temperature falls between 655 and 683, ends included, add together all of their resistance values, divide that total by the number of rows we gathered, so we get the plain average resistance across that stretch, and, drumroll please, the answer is 61.7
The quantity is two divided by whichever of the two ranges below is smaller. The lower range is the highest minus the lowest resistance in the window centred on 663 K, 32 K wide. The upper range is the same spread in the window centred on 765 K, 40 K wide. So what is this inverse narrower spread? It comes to 0.217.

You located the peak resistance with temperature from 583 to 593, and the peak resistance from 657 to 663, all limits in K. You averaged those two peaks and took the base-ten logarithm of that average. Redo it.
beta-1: 1.81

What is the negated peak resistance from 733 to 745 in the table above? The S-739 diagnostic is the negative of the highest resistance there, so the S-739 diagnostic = -44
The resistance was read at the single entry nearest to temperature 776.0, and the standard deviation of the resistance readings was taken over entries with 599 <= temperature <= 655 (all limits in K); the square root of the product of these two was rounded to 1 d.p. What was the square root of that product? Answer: 10.6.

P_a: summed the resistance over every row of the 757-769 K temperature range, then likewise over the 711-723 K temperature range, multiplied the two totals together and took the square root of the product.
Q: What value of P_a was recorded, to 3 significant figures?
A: 297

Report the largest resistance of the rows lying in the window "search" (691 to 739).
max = 63.7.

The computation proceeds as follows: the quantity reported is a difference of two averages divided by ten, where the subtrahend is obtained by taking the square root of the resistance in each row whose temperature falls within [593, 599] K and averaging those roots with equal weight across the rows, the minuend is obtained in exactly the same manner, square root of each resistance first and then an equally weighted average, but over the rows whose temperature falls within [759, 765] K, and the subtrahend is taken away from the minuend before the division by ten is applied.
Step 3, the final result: -0.12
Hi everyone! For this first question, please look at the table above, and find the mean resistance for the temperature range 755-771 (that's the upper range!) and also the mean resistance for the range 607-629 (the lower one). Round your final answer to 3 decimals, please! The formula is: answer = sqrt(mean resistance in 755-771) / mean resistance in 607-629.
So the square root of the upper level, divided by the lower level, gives 0.114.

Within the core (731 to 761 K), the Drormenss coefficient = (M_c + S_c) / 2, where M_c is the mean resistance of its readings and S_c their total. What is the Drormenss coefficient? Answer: 272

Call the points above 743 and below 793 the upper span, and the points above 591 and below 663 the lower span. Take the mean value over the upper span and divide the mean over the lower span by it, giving 1.7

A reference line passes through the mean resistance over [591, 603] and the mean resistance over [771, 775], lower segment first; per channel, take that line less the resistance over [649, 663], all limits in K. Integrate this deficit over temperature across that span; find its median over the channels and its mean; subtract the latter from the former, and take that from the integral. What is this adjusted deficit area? -107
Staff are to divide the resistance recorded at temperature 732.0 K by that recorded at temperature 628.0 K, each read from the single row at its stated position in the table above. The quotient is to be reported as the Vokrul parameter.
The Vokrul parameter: 0.83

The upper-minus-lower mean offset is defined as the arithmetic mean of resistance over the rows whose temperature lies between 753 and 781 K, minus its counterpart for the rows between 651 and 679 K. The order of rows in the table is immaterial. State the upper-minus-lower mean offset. -21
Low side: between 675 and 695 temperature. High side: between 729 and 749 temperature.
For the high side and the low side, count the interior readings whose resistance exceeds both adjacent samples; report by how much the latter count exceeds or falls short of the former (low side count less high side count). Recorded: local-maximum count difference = 1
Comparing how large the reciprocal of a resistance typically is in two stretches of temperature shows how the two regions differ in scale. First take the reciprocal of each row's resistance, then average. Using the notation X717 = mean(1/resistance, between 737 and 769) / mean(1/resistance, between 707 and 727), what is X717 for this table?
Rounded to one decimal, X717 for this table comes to 1.7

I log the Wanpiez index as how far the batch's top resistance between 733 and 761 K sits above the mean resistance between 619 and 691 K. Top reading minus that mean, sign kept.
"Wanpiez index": -16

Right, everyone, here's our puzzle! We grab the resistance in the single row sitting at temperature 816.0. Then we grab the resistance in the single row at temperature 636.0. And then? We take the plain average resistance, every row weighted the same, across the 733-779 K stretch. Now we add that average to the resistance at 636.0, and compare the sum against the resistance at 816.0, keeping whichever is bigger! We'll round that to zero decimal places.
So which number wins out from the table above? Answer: 98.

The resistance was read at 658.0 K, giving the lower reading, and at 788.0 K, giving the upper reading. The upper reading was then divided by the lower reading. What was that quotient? 0.41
